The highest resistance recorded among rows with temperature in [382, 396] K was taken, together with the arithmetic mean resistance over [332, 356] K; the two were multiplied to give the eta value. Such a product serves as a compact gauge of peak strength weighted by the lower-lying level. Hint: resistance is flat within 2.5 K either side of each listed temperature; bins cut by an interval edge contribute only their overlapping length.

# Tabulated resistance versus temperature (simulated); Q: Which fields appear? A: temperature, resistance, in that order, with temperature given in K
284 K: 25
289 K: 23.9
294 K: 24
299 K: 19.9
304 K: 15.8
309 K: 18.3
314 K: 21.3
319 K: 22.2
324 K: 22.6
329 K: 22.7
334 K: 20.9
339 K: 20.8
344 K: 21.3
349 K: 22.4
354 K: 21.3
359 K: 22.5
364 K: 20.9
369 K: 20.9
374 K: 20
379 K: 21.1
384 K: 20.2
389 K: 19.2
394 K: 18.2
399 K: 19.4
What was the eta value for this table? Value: 431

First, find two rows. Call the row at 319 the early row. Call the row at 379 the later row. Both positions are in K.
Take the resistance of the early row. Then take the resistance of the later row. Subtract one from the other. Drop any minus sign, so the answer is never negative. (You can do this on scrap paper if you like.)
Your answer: 1.1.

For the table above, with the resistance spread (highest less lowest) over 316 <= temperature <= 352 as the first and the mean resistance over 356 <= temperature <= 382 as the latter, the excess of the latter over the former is 19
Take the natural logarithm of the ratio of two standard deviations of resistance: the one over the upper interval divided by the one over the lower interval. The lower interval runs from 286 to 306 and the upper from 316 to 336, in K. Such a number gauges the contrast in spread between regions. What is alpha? -1.55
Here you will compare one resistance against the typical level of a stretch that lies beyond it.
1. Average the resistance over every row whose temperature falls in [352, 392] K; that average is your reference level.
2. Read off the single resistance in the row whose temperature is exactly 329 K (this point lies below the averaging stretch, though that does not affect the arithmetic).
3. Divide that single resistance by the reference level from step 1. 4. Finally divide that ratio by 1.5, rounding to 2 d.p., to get 0.73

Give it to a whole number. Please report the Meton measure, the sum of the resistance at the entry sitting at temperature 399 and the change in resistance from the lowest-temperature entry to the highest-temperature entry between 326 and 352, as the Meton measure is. 19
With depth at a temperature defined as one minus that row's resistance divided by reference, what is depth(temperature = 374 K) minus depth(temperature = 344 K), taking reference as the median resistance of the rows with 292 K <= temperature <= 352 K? 0.061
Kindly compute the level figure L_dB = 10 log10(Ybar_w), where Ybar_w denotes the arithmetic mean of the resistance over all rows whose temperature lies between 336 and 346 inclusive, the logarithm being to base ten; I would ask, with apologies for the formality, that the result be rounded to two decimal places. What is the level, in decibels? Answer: 13.23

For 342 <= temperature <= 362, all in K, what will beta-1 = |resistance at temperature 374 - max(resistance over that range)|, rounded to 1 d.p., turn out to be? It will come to 2.5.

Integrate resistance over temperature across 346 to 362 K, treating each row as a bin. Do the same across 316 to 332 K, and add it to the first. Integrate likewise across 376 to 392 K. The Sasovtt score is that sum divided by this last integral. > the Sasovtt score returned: 2.21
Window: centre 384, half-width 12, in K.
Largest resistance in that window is 21.1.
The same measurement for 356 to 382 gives 22.5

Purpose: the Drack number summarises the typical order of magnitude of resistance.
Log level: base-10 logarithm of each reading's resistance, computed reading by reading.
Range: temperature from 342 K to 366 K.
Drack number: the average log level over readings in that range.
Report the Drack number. 1.34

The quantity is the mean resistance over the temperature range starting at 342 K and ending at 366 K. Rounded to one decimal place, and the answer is 21.7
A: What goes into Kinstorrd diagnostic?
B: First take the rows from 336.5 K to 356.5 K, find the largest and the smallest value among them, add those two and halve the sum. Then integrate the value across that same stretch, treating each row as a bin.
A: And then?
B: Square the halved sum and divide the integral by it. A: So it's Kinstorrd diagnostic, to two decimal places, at 0.92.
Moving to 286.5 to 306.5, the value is 1.06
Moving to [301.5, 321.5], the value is 1.07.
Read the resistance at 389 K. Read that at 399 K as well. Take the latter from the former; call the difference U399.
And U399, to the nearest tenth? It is -0.2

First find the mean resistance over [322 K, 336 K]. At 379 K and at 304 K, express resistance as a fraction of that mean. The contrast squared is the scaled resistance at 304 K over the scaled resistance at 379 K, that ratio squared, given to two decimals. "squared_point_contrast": 0.56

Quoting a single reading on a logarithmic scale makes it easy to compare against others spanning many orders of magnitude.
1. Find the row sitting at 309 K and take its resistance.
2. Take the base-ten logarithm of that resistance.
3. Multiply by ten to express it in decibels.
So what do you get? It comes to 12.6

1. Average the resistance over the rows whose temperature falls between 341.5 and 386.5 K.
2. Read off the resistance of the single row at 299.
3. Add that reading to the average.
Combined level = 41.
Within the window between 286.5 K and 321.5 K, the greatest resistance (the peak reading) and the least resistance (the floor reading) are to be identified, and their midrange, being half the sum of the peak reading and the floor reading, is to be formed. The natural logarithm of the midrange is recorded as 2.99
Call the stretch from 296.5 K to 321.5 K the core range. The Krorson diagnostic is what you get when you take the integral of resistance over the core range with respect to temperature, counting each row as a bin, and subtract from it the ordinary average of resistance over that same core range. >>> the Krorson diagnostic 468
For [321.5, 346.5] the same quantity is 520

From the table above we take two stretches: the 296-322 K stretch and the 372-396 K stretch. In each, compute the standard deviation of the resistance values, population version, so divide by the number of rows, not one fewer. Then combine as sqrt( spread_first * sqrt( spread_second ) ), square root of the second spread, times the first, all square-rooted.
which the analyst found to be 1.5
